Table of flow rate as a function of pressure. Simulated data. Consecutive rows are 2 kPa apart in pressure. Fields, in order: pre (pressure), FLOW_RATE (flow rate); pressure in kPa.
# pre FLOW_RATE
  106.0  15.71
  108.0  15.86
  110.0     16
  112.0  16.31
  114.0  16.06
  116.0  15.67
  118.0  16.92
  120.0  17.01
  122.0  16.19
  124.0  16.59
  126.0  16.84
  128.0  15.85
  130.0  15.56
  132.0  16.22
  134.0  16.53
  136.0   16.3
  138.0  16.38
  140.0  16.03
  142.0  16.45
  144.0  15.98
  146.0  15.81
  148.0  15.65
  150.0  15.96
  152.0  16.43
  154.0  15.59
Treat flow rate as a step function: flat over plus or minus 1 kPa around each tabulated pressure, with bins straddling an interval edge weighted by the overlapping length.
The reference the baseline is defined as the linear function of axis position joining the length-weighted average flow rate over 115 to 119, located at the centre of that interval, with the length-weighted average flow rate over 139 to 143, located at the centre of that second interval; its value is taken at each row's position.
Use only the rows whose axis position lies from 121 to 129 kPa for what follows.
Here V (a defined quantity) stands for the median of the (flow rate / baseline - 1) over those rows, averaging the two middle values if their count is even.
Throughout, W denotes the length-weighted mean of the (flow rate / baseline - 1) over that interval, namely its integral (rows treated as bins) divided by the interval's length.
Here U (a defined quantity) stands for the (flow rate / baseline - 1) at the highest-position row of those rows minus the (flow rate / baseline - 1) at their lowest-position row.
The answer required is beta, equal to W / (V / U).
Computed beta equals -0.02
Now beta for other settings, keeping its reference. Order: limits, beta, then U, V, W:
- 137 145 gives -0.02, -0.024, -0.002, -0.002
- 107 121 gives 0.01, 0.072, -0.015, -0.002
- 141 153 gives 0.00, 0.000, -0.016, -0.011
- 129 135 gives 0.23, 0.060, -0.002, -0.010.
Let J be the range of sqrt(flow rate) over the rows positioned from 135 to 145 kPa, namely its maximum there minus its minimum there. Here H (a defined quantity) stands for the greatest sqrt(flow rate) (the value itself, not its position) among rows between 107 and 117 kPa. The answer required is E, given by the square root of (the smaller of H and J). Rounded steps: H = 4.04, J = 0.06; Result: 0.24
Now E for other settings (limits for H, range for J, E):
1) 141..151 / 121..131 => 0.40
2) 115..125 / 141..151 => 0.32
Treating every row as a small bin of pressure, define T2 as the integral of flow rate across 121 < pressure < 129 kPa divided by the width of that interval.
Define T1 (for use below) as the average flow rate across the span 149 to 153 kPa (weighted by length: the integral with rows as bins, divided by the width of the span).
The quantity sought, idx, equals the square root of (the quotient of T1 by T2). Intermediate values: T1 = 16.2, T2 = 16.4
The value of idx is 0.99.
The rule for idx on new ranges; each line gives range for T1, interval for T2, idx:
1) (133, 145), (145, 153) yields 1.01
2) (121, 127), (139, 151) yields 1.02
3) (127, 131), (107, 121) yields 0.98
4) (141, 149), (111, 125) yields 0.99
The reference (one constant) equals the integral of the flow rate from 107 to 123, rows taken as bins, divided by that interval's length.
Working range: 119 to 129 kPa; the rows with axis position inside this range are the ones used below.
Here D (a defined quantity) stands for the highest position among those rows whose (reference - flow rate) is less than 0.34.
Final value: 126.0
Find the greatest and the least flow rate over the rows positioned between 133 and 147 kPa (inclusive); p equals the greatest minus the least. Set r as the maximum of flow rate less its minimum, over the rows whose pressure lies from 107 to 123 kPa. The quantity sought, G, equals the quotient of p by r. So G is 0.5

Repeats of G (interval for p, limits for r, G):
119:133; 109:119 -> 1.2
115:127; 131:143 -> 2.7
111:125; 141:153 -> 1.7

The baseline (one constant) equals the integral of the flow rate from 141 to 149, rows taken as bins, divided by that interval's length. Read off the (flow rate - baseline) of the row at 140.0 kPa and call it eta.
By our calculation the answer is 0.06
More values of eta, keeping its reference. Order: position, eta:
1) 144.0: 0.01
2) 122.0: 0.22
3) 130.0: -0.41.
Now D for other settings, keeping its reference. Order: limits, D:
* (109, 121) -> 120.0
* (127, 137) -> 136.0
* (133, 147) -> 144.0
